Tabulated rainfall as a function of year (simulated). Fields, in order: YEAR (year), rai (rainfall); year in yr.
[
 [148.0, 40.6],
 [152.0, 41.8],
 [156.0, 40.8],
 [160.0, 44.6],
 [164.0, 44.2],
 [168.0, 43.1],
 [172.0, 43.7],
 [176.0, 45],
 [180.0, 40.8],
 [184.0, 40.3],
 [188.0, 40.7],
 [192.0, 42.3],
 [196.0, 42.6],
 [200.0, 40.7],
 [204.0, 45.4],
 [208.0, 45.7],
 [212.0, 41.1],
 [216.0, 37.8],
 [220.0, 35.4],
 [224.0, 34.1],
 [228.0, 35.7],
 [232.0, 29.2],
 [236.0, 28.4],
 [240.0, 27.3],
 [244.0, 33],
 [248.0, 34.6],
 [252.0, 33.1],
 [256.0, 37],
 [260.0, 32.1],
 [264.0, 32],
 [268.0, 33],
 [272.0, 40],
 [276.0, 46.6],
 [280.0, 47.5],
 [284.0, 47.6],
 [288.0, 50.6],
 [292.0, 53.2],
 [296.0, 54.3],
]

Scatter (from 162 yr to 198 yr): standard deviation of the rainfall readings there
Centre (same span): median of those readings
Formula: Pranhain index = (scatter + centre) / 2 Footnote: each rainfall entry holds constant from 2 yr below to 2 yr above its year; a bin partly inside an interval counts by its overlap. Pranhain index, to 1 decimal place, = 22.1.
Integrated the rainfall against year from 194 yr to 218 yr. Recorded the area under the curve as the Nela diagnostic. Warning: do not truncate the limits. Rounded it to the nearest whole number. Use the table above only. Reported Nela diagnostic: 1013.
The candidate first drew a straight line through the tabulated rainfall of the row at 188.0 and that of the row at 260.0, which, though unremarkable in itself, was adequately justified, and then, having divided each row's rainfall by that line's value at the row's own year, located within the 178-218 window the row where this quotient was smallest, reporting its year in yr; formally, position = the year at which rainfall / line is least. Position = 184.0 yr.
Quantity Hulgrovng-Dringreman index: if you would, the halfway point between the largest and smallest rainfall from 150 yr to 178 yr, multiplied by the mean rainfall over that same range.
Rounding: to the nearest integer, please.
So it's 1858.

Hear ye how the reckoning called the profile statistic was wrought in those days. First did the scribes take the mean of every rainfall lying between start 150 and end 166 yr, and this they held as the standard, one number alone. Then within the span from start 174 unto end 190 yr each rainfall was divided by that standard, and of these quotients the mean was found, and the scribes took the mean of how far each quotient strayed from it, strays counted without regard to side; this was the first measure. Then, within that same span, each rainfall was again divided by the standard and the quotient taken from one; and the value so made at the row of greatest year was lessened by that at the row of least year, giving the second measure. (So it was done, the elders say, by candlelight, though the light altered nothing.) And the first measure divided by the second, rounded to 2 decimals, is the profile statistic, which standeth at 0.38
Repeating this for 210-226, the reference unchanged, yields 0.34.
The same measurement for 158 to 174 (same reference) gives 0.56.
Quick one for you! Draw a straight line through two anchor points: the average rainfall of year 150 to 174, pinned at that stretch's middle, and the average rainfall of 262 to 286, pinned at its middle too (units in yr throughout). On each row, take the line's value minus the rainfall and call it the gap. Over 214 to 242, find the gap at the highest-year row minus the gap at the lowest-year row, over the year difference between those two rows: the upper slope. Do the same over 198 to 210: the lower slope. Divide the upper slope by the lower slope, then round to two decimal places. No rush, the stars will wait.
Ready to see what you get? -0.65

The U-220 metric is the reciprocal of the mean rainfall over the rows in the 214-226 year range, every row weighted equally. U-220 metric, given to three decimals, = 0.028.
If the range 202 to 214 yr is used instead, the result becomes 0.023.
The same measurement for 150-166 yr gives 0.023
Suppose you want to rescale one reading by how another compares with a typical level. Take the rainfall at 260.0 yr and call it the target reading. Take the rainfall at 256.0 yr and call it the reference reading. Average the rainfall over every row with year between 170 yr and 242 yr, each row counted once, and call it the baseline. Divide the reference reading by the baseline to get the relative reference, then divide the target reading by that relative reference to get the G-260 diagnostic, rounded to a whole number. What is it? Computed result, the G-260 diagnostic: 34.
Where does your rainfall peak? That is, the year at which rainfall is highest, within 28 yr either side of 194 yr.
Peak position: 208.0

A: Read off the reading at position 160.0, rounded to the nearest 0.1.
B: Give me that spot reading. 44.6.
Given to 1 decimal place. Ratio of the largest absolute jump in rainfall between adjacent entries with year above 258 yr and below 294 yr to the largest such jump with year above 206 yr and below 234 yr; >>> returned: 1.1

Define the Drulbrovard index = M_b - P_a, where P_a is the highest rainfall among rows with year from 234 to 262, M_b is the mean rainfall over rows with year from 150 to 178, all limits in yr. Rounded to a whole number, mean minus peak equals 6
